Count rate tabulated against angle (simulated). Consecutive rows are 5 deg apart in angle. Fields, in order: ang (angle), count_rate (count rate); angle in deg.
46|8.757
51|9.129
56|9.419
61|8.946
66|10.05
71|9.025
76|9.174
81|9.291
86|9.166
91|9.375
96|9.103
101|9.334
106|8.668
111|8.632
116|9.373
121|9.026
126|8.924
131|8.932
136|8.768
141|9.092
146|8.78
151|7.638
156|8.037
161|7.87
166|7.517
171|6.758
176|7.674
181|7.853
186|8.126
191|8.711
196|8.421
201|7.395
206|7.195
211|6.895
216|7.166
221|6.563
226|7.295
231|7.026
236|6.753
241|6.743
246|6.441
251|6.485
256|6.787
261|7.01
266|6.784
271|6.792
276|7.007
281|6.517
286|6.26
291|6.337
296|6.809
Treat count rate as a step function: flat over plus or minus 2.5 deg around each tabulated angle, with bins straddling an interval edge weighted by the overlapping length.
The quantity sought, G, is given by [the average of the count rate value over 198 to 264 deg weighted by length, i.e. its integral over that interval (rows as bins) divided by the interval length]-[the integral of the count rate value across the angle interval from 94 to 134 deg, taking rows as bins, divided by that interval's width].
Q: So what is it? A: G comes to -2.1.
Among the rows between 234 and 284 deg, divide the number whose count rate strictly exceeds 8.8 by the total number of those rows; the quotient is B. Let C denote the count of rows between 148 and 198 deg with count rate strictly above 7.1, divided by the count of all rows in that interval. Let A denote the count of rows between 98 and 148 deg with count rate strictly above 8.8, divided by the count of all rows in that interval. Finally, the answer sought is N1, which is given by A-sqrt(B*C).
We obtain 0.6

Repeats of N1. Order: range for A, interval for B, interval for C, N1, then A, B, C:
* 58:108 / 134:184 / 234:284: 0.9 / 0.90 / 0.10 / 0.0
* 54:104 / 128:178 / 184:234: 0.6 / 1.00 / 0.20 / 0.7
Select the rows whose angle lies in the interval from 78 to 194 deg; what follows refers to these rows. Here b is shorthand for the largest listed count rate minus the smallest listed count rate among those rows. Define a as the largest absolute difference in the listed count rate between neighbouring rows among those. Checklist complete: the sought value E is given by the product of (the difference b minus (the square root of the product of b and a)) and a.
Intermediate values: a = 1.1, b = 2.62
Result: 1.01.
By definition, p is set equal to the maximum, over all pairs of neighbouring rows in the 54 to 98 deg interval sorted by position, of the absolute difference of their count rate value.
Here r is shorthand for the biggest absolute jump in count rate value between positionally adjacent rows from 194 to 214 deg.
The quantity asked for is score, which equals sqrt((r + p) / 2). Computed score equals 1.03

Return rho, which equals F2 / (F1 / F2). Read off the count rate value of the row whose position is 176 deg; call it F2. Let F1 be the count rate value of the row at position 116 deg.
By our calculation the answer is 6.3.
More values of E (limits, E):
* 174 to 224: 0.68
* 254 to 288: 0.07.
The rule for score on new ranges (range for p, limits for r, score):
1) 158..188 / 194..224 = 0.99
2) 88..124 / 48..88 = 0.96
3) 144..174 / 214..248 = 0.97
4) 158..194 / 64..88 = 0.99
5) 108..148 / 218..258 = 0.86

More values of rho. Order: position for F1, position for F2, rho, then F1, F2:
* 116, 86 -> 9.0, 9.373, 9.166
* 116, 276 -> 5.2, 9.373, 7.007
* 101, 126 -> 8.5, 9.334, 8.924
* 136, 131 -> 9.1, 8.768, 8.932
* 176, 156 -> 8.4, 7.674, 8.037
